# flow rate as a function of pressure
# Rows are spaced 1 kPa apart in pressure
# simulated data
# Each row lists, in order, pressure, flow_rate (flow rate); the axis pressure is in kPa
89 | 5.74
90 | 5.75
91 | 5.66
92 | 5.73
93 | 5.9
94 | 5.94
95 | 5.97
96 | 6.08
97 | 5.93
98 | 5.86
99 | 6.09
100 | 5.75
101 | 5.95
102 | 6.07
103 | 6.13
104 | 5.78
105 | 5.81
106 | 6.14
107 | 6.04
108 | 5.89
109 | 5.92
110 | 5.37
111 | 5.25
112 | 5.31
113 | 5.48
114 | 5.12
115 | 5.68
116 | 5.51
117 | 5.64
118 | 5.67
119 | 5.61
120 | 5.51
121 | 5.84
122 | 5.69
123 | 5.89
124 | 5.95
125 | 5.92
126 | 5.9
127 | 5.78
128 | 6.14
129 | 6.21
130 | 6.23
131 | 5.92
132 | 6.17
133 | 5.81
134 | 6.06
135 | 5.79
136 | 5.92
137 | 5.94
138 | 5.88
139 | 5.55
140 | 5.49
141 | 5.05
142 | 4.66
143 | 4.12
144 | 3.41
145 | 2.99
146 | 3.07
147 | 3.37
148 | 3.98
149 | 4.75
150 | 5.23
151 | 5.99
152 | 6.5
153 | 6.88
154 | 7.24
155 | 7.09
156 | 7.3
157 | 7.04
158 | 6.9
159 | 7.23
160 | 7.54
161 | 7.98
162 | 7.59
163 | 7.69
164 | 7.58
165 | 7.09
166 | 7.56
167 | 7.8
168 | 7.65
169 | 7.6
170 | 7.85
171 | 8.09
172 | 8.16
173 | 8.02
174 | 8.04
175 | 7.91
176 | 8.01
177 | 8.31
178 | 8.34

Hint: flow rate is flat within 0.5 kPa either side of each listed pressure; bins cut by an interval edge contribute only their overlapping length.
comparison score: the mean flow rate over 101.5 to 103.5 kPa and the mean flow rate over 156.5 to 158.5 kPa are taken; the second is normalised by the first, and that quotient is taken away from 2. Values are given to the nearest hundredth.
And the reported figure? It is 0.86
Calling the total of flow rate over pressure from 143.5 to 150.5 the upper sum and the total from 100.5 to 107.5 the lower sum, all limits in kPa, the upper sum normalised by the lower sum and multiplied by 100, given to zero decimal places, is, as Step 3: 64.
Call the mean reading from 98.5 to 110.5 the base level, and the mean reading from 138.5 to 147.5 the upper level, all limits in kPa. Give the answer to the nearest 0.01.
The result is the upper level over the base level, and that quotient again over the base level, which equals 0.12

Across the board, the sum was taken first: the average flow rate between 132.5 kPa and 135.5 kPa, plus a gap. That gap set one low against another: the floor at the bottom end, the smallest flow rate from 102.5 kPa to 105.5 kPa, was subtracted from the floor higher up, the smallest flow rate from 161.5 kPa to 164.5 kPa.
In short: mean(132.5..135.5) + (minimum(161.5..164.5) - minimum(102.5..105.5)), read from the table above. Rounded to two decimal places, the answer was 7.69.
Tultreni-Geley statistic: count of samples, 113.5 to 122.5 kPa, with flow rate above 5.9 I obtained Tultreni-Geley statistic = 0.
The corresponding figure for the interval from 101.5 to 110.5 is 5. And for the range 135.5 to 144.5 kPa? 2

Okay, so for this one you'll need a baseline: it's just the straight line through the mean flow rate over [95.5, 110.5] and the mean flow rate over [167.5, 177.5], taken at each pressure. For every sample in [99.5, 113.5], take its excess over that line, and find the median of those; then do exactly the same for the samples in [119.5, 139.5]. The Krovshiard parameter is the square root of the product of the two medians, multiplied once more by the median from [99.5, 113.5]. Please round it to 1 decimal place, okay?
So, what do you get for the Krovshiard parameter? -0.1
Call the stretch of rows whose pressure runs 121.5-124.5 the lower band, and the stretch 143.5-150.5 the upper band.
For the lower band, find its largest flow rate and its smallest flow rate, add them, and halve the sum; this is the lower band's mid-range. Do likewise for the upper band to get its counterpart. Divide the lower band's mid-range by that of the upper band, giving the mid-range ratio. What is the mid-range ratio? 1.4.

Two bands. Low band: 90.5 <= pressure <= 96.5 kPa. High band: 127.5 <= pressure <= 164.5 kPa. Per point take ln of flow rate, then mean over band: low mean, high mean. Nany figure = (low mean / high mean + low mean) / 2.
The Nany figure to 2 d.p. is 1.39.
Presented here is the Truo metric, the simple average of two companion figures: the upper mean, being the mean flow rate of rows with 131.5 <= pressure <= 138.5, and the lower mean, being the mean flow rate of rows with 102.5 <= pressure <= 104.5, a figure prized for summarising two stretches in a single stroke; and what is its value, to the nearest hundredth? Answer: 5.95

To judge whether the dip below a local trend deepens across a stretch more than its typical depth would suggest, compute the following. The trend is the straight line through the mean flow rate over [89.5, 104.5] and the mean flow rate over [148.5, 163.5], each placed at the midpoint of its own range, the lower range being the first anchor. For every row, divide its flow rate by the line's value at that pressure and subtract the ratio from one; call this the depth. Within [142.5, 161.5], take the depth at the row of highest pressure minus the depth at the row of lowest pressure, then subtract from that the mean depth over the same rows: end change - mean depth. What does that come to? -0.69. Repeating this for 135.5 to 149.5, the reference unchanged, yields -0.11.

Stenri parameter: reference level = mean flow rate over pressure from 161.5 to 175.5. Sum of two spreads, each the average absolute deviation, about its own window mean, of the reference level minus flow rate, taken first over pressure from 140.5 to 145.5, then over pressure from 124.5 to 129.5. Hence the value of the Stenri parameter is 0.8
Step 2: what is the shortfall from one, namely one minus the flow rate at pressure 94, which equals -4.94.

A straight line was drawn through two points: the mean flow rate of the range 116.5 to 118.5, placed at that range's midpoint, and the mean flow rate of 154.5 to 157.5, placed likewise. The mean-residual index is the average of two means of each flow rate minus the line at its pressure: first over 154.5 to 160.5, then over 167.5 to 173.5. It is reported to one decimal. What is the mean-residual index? 0.1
